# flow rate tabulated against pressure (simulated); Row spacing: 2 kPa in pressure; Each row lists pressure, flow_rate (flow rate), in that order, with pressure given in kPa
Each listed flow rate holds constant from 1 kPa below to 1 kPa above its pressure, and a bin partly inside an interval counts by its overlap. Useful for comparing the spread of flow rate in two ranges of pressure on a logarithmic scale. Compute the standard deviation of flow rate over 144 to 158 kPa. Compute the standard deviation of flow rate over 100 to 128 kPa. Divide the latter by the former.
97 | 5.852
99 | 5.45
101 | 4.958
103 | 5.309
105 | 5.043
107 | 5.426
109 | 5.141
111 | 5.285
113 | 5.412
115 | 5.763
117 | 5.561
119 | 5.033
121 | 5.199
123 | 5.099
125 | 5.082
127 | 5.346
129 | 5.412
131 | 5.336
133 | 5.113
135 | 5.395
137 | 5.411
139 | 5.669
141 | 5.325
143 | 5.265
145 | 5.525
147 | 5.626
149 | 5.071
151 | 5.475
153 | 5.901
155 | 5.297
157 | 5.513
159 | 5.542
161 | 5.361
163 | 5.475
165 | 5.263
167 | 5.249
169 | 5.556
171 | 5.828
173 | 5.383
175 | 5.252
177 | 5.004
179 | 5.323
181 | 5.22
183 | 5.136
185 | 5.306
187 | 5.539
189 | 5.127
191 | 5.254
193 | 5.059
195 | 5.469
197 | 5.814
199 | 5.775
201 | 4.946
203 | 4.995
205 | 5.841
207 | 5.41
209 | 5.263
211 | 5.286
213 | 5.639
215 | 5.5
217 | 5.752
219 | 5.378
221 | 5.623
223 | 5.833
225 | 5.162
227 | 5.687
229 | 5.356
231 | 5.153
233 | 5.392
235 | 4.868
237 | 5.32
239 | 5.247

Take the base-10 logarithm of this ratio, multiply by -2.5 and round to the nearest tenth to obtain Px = 0.1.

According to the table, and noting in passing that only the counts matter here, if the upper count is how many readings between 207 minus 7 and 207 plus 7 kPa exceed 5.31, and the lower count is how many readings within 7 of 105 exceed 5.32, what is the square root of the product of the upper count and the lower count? 2.4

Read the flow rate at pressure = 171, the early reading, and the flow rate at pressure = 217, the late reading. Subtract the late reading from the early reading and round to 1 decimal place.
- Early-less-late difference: 0.1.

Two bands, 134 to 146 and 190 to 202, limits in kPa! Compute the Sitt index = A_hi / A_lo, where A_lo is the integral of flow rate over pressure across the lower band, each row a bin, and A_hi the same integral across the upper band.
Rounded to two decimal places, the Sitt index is 0.99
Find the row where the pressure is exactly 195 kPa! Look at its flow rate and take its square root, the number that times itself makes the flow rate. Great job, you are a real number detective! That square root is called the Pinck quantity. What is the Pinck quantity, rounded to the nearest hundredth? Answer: 2.34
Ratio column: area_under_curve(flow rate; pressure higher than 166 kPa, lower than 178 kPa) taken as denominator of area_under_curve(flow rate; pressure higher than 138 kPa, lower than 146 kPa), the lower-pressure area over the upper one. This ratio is 0.68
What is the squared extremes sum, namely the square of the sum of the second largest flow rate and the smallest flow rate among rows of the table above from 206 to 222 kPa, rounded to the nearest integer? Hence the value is 119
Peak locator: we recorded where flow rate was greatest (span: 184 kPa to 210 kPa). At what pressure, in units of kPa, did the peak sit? 205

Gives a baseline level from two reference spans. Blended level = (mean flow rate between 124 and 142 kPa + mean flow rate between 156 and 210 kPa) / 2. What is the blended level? 5.355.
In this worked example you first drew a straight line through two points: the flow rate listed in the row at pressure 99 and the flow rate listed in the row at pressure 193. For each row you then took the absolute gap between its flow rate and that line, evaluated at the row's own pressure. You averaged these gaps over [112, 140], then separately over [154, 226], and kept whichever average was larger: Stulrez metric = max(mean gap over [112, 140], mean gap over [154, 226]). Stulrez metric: 0.34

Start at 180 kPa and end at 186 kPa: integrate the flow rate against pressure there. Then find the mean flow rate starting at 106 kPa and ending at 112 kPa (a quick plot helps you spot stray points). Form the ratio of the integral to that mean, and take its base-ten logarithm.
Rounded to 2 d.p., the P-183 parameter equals 0.77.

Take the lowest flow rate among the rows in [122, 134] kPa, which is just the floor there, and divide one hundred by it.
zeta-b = 19.7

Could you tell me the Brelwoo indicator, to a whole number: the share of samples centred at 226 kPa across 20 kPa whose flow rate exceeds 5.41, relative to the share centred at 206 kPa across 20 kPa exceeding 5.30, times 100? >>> 67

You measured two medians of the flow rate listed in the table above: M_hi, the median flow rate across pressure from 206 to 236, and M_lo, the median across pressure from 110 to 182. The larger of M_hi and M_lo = 5.39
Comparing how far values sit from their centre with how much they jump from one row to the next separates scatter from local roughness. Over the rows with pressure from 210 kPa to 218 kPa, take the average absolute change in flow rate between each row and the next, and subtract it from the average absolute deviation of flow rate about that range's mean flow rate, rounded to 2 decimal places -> -0.10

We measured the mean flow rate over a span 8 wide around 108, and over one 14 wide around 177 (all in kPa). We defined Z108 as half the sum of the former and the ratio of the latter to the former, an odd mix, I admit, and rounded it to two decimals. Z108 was 3.12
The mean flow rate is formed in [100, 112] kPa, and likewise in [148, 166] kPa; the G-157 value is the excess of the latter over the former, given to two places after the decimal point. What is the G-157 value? 0.24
